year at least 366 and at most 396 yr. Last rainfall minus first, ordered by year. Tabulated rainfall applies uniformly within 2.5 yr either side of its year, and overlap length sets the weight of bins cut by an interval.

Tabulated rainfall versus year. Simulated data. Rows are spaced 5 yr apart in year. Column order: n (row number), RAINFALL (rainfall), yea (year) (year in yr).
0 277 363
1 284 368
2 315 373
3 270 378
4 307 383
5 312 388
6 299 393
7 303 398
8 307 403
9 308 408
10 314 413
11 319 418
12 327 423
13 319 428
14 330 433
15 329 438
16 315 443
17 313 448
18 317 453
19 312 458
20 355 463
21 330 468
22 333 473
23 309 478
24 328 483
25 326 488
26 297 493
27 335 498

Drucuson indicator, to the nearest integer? 15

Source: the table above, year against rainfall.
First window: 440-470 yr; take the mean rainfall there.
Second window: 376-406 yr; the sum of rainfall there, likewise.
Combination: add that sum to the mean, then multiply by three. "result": 6365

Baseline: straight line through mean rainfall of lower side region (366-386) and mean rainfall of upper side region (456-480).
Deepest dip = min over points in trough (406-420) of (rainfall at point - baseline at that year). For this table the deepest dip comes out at 2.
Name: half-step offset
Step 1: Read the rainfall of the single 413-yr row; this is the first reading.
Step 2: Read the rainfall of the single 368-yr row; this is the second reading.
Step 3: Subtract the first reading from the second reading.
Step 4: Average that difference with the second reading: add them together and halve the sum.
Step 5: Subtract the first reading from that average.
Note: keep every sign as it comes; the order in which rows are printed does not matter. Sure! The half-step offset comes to -187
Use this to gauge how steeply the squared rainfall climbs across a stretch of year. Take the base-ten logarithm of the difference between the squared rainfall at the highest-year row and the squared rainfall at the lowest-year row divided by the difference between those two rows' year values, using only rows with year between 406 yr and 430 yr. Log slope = 2.54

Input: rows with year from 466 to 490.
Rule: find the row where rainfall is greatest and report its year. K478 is 473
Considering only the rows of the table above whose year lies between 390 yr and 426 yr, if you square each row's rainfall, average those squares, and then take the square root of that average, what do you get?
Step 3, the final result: 311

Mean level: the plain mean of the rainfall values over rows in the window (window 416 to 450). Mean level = 322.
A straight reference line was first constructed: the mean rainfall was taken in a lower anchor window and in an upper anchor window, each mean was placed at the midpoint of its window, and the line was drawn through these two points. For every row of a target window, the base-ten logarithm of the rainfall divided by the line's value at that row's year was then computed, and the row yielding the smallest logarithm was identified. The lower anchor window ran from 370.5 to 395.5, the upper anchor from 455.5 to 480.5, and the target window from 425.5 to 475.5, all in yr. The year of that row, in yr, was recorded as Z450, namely 458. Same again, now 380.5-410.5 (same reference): 393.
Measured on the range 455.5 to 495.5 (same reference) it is 493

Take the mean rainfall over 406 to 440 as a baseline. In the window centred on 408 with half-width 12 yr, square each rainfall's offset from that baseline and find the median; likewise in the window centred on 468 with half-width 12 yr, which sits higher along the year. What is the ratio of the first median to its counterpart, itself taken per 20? 0.059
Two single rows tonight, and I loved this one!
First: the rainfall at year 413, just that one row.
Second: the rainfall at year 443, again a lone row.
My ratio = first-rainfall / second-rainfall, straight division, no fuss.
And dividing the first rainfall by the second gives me 1.00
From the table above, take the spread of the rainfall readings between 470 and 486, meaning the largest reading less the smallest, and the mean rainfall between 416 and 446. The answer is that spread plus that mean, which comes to 347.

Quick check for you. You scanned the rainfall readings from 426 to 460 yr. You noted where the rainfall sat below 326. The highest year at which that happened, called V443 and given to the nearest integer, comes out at 458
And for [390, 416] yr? 413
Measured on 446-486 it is 478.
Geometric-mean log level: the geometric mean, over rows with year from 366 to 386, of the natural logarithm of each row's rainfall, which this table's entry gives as 5.68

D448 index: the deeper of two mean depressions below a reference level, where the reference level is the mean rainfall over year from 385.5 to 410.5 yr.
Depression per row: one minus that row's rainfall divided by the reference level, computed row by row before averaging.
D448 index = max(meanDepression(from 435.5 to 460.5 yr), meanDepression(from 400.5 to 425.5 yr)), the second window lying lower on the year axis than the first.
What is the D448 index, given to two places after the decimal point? -0.03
